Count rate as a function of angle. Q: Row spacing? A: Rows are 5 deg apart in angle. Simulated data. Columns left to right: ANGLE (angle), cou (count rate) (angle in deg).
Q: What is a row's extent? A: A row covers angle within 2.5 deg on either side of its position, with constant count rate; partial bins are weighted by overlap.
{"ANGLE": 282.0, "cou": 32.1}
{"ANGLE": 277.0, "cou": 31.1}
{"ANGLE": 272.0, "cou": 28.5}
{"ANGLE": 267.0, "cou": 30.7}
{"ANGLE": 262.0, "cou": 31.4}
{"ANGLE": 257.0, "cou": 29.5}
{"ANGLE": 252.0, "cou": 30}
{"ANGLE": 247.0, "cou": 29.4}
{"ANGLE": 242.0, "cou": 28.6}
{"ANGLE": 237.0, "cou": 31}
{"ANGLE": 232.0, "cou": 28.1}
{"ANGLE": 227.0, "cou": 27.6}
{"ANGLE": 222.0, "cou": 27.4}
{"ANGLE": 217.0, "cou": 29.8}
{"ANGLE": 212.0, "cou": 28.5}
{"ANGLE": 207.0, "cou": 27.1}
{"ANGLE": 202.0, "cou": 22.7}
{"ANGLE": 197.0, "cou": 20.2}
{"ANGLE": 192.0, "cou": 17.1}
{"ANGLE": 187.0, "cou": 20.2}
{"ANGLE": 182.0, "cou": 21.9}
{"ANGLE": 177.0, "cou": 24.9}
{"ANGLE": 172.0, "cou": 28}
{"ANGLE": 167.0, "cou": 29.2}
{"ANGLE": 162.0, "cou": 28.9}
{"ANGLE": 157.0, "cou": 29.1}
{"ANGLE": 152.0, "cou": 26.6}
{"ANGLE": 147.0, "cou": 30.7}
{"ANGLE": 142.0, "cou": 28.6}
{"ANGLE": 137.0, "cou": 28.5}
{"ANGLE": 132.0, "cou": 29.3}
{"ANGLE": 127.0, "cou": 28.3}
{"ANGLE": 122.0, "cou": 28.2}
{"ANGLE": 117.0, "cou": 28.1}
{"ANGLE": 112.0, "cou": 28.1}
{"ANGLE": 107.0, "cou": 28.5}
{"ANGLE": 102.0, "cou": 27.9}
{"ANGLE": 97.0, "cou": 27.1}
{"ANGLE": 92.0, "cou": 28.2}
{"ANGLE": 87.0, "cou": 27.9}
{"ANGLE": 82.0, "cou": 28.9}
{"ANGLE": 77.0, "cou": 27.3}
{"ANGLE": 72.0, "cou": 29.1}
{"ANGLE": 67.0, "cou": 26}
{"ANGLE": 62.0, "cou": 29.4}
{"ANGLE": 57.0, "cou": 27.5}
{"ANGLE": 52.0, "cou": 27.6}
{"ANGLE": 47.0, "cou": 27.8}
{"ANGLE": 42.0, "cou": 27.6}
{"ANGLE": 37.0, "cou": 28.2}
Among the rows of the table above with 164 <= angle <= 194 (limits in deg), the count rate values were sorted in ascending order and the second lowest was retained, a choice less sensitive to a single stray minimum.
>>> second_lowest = 20.2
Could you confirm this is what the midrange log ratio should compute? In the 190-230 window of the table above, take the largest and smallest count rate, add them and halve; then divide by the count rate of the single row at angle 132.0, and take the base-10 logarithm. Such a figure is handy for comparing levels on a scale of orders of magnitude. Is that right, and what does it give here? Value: -0.097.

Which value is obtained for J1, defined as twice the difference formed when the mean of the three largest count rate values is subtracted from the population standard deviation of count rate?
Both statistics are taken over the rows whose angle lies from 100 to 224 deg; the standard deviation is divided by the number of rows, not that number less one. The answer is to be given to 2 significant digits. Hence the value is -53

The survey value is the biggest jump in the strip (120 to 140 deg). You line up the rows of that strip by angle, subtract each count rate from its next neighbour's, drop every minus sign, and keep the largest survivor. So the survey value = 1.0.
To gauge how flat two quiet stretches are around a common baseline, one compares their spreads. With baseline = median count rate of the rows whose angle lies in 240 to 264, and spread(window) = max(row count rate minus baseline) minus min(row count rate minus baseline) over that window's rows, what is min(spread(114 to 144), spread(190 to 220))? 1.2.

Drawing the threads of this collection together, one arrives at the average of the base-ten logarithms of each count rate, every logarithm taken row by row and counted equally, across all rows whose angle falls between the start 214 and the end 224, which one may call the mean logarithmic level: 1.46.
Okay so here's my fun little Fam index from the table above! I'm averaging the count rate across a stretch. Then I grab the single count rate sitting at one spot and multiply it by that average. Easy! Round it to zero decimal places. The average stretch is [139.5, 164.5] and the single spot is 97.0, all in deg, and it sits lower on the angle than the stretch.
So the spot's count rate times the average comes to 780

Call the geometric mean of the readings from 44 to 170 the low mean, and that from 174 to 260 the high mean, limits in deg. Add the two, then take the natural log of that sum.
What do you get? 3.99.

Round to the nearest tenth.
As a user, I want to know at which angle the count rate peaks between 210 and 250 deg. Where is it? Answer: 237.0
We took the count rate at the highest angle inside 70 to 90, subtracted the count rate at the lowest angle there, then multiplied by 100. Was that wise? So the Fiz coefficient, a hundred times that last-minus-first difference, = -120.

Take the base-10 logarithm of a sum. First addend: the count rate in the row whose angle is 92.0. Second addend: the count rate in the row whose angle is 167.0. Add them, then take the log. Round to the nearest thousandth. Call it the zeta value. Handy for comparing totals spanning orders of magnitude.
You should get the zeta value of 1.759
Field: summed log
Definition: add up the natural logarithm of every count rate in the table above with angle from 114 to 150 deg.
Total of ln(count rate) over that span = 23.5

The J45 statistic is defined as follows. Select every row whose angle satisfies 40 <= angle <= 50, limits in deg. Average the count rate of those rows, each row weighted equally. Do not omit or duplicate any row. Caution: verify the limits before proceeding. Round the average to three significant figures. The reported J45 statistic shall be 27.7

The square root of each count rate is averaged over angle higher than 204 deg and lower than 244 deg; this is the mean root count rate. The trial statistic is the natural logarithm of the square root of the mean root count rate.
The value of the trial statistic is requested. 0.837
